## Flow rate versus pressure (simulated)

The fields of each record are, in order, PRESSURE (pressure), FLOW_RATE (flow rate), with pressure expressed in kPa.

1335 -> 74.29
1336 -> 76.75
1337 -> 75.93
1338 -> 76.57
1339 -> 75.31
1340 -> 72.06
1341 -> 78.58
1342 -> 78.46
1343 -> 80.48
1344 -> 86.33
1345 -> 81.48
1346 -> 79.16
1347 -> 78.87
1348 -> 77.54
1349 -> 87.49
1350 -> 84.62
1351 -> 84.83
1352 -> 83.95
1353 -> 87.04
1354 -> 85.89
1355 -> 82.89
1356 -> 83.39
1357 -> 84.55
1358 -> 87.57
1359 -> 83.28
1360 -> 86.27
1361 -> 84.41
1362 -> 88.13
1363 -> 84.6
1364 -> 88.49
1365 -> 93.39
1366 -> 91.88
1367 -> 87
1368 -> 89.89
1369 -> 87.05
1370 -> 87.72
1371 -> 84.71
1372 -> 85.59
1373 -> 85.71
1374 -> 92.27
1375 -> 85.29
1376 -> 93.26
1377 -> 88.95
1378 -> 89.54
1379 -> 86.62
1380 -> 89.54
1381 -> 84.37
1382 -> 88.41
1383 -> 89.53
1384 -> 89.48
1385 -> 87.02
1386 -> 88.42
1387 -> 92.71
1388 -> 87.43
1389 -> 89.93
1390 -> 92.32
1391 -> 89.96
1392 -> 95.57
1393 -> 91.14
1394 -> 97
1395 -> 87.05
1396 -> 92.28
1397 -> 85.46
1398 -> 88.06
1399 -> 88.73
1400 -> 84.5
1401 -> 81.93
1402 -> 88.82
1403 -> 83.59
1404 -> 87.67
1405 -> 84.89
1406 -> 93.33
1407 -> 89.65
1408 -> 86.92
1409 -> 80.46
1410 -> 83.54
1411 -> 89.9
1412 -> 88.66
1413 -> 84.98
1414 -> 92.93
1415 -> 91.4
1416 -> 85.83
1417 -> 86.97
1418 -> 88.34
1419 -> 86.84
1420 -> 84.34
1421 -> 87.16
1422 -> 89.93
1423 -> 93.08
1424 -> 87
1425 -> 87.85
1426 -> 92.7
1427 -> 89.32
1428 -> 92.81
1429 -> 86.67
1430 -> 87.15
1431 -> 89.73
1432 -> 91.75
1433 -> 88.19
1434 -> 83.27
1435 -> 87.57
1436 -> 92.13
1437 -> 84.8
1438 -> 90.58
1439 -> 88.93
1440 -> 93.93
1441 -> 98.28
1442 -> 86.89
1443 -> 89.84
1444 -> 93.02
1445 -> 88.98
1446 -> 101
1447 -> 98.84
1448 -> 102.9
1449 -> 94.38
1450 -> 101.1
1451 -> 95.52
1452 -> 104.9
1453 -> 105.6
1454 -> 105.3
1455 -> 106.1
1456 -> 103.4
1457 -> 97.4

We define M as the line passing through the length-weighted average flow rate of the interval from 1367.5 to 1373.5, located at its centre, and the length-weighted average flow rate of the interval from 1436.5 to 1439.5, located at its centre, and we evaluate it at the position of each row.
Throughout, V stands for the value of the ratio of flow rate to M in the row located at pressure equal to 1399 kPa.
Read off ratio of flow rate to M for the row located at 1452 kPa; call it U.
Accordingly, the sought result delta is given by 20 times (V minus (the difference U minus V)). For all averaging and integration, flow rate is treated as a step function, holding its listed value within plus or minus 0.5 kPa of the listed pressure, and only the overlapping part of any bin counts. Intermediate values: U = 1.19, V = 1.02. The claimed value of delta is 17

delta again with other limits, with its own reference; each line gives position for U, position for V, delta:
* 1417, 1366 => 23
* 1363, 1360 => 20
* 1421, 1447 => 25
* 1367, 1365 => 23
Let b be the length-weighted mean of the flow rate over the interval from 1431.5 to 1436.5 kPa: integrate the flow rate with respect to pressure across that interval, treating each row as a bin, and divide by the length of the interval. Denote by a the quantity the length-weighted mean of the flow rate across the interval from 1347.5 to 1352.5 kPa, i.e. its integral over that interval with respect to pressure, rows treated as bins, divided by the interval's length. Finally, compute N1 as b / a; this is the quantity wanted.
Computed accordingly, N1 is 1.06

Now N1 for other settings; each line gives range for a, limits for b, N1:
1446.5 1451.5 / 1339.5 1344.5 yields 0.80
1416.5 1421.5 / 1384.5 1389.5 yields 1.03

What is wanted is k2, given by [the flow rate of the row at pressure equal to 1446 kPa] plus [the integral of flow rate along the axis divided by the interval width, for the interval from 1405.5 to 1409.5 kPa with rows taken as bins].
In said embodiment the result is 189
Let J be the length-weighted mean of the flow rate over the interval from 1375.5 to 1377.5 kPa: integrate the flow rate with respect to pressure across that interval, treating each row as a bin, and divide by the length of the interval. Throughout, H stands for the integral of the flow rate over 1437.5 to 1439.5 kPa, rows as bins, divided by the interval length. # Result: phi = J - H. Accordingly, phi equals 1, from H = 89.8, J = 91.1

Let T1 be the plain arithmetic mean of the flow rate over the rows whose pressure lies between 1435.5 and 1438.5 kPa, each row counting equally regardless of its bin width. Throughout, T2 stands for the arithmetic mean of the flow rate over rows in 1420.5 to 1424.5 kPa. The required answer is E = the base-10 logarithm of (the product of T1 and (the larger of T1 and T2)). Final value 3.90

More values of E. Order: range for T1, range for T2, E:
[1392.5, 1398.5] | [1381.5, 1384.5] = 3.91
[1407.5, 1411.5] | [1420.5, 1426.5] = 3.88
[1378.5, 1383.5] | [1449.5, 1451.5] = 3.94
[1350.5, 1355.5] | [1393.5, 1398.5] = 3.88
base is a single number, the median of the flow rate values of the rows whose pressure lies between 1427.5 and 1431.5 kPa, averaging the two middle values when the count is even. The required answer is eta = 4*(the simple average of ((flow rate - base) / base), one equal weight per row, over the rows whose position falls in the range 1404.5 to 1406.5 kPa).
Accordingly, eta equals 0.03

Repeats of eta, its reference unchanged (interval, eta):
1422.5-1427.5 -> 0.07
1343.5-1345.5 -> -0.21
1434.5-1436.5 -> 0.06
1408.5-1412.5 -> -0.13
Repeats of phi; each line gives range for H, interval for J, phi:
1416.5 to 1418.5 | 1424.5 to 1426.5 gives 3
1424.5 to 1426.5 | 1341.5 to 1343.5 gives -11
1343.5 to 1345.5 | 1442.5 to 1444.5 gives 8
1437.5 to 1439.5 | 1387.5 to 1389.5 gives -1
